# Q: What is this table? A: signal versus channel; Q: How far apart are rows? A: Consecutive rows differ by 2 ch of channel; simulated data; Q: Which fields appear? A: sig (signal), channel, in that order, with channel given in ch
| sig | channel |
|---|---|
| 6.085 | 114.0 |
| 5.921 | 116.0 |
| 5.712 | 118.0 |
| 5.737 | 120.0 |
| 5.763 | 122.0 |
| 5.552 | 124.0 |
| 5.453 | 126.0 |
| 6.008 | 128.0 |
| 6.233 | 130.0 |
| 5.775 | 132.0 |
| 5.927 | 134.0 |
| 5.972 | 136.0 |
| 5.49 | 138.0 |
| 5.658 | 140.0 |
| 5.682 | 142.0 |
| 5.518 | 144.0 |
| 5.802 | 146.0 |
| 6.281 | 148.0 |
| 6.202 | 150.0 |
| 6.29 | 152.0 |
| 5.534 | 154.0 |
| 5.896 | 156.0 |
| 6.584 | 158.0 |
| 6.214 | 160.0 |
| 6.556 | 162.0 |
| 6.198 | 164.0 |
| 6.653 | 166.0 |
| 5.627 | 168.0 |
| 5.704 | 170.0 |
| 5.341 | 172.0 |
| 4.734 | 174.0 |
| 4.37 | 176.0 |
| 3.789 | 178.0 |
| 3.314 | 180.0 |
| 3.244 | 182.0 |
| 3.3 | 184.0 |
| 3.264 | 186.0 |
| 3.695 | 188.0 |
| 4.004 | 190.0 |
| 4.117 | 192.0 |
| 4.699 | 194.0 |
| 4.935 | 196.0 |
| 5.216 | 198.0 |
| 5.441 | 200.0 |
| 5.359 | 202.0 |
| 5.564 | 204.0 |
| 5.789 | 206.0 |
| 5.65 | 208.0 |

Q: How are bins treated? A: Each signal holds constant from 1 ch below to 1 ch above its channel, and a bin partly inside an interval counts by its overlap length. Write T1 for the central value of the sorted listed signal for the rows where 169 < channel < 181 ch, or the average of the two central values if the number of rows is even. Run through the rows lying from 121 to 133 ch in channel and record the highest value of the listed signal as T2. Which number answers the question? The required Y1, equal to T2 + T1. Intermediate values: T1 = 4.55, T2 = 6.233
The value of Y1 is 10.8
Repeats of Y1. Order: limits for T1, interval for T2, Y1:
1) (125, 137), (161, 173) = 12.6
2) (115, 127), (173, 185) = 10.5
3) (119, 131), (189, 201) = 11.2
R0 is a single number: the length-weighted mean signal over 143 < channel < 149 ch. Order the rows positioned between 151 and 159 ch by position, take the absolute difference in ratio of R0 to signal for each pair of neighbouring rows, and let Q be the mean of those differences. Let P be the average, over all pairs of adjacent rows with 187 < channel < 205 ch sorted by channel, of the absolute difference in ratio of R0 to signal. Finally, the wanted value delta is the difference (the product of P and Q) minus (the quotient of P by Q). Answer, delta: -0.7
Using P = 0.07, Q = 0.10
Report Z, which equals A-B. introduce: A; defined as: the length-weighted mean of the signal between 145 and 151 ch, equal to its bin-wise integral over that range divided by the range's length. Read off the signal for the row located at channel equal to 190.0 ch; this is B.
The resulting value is 2.09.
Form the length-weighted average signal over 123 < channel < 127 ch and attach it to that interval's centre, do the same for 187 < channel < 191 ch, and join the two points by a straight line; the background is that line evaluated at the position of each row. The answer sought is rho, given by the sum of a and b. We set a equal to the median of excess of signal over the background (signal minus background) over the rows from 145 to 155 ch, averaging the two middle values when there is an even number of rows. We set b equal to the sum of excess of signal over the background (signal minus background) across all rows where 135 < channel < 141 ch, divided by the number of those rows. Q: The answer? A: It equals 1.9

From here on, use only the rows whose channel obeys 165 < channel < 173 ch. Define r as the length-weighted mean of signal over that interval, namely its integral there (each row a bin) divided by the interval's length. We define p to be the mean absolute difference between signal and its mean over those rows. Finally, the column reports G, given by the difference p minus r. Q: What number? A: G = -5.4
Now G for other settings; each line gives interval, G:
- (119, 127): -5.5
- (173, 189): -3.3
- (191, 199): -4.4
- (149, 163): -5.9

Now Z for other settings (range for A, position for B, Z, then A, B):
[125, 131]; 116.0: -0.02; 5.9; 5.921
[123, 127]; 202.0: 0.14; 5.5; 5.359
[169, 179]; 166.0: -1.87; 4.8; 6.653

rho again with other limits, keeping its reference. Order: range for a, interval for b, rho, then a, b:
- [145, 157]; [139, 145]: 1.8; 1.27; 0.6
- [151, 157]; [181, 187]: 0.5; 1.19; -0.7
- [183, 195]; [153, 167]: 1.6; 0.00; 1.6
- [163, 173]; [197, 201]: 3.1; 1.36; 1.7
